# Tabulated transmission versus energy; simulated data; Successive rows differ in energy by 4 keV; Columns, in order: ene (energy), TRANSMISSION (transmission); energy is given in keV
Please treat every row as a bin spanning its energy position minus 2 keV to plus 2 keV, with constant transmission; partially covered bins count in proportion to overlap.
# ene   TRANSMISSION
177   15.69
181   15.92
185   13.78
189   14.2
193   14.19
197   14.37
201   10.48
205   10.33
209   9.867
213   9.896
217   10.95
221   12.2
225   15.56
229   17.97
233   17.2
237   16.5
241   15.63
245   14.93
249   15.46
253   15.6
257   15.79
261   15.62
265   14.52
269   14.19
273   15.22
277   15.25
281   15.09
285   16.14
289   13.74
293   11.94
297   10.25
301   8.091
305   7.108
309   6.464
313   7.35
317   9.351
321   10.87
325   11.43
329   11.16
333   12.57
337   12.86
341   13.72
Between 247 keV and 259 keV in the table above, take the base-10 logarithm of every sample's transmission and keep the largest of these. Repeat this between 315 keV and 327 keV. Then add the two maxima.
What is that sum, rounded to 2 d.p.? 2.26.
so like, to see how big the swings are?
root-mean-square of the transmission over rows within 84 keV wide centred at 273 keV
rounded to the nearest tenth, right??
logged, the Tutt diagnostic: 13.8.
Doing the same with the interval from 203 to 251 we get 14.2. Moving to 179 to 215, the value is 12.8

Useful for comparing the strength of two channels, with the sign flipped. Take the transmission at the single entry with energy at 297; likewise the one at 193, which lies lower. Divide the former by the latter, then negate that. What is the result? -0.72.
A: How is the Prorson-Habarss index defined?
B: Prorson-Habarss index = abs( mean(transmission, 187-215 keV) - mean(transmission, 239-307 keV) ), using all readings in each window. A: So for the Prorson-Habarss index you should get 1.9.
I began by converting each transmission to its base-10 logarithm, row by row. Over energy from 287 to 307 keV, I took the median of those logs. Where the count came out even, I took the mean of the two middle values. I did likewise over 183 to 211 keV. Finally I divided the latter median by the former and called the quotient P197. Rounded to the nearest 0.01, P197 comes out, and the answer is 1.13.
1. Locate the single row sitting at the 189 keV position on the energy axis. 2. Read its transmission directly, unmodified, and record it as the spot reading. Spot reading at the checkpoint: 14.2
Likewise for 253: 15.6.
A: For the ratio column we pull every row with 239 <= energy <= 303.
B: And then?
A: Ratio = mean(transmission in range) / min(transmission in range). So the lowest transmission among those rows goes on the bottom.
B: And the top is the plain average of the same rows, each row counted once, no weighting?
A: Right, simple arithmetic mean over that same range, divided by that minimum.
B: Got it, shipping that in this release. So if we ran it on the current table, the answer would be 1.76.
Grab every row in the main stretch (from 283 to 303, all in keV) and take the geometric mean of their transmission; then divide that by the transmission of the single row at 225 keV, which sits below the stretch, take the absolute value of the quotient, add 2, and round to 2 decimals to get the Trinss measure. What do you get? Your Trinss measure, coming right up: 2.75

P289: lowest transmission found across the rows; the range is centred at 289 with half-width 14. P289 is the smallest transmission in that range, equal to 8.091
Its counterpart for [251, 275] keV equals 14.19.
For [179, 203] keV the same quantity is 10.48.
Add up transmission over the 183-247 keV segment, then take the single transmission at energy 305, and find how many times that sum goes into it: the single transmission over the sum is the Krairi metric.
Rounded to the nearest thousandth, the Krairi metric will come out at 0.033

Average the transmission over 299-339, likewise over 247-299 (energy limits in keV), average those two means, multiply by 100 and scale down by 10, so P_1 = 121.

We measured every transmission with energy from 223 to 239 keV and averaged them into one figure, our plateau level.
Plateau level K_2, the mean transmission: 17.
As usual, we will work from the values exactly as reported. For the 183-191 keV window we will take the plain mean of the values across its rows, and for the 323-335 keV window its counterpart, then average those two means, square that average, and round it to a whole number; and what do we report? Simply 165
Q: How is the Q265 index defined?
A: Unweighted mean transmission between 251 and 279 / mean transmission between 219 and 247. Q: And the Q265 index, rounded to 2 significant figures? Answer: 0.97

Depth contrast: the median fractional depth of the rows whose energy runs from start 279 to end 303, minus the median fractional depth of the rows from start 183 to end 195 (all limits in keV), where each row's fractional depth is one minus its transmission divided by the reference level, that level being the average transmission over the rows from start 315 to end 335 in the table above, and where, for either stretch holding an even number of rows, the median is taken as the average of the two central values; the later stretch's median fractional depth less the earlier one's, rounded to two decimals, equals 0.12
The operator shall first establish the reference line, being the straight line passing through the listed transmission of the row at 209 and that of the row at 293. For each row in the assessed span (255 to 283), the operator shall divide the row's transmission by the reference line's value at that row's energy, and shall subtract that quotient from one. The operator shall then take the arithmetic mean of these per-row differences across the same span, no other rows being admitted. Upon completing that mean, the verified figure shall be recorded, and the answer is -0.33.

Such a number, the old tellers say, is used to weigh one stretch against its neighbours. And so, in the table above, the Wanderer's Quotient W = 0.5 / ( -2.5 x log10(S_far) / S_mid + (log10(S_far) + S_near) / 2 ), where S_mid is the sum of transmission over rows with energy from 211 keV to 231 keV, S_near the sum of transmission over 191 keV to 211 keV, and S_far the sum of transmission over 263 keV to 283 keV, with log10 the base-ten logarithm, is 0.0164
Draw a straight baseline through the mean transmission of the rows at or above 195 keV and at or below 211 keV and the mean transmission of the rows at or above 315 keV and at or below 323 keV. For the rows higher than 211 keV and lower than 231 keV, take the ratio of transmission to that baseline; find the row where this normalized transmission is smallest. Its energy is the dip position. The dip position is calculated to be 213 keV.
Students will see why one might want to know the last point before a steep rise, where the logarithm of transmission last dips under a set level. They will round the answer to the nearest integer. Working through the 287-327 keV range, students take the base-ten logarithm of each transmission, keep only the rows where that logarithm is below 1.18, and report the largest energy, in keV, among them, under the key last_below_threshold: 325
